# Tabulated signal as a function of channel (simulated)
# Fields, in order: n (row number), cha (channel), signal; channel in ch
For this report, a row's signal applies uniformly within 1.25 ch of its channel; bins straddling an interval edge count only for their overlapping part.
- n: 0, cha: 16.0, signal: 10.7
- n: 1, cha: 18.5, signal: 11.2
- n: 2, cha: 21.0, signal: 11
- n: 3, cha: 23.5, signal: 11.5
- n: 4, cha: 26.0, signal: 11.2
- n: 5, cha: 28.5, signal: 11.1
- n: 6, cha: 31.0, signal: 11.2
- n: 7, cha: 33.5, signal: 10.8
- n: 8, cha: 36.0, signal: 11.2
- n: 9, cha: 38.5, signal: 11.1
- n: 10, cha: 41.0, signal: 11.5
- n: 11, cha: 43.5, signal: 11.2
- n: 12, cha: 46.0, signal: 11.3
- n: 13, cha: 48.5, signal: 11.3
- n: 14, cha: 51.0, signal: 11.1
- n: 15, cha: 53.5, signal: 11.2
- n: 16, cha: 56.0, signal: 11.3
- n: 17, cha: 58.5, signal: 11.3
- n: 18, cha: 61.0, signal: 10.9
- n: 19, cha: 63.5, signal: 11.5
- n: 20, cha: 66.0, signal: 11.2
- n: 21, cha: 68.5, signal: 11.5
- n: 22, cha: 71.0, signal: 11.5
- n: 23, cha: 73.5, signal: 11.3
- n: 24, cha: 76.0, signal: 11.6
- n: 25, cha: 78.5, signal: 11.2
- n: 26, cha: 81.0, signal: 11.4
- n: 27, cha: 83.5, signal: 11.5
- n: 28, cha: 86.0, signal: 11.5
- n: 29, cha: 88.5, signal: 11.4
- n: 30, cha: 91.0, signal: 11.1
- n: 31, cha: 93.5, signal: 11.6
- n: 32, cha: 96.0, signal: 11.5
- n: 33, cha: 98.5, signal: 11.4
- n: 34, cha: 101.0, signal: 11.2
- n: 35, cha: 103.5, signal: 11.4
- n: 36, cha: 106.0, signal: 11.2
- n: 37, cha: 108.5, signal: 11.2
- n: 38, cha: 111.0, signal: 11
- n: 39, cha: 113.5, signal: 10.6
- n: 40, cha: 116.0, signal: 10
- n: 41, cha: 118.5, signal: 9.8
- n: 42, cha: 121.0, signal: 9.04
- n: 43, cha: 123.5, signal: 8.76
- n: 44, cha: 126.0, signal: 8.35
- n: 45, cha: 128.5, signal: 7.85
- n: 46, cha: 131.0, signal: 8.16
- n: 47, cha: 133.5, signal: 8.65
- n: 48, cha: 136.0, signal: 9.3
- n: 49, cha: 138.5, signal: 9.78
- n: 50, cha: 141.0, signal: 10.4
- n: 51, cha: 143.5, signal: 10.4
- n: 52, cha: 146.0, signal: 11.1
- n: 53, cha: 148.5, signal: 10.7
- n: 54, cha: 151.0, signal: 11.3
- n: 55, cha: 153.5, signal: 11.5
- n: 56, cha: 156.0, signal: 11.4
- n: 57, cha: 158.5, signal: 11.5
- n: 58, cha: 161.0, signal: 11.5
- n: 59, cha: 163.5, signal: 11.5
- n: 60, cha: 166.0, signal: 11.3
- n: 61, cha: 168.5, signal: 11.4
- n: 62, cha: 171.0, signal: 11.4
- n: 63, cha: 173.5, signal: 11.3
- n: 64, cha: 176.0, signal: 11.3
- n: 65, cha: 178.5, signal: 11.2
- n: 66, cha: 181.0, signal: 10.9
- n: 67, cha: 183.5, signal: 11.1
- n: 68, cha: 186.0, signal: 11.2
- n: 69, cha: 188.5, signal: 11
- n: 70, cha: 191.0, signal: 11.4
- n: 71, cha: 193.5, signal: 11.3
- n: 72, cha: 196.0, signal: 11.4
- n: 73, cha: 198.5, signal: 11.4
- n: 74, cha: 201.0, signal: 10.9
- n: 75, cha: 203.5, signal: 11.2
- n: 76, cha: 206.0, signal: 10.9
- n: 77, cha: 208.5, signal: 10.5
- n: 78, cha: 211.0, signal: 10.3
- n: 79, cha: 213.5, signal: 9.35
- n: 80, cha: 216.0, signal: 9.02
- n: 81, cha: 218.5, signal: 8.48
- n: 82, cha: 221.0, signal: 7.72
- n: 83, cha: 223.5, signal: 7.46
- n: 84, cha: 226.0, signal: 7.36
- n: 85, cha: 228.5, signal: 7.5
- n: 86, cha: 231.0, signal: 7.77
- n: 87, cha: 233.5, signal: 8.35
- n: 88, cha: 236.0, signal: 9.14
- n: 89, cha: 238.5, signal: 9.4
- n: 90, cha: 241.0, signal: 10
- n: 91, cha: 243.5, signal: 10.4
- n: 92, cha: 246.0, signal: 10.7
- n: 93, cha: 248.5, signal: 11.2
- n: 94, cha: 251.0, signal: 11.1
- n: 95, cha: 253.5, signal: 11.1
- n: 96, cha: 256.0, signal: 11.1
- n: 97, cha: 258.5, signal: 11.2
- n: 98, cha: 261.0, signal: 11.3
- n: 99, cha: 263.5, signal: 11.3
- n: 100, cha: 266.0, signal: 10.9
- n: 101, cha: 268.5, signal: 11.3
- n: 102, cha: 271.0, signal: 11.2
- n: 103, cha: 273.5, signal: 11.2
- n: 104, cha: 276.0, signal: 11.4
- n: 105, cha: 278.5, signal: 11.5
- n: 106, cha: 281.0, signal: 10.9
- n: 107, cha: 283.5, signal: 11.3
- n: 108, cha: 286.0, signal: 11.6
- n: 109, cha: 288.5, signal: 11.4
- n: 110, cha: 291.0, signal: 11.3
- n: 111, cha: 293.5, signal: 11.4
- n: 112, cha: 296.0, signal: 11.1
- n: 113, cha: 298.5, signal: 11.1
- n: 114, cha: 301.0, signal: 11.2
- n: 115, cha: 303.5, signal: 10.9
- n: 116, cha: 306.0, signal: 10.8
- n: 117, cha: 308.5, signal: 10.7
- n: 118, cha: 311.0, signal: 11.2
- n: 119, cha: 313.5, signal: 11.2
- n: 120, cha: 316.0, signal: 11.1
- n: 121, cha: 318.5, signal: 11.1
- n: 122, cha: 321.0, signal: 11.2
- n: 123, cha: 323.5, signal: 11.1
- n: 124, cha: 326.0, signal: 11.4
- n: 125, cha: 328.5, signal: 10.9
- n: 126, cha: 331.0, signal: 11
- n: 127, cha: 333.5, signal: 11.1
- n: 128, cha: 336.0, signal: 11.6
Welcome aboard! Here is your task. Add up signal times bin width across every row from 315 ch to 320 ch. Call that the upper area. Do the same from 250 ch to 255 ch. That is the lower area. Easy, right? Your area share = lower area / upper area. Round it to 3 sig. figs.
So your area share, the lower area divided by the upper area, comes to 1.00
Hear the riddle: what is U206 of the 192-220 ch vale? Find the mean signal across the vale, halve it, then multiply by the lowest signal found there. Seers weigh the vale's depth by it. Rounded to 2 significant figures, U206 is 44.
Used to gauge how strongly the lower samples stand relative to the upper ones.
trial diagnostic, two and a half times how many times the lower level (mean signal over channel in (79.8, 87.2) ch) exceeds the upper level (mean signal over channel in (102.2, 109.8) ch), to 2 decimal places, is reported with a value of 2.54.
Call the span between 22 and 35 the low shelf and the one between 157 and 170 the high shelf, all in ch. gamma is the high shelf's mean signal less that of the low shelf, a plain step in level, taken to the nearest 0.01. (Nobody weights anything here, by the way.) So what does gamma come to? 0.28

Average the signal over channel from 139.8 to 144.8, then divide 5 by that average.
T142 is 0.48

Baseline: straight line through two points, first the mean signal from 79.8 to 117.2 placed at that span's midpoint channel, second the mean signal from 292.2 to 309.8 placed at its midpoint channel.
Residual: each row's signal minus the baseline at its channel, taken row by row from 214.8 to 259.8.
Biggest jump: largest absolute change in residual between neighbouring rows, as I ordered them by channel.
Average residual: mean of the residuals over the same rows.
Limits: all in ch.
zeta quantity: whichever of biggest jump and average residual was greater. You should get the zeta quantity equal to 0.79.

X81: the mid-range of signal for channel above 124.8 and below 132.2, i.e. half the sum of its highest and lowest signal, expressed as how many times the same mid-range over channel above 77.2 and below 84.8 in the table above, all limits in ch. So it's 0.714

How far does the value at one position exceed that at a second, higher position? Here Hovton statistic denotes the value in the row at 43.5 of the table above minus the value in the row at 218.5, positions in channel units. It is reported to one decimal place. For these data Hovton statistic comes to 2.7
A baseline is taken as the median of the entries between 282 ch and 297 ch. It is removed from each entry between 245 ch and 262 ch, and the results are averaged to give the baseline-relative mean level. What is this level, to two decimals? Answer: -0.25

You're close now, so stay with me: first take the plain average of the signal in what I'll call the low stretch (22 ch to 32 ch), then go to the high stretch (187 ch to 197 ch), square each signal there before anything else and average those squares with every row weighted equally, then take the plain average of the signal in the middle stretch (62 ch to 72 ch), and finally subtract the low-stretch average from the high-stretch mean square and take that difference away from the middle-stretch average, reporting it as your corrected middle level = -104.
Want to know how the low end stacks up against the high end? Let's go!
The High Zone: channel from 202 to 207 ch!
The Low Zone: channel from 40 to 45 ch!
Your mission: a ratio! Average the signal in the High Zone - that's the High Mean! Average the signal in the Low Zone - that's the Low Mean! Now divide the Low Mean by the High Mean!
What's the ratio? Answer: 1.03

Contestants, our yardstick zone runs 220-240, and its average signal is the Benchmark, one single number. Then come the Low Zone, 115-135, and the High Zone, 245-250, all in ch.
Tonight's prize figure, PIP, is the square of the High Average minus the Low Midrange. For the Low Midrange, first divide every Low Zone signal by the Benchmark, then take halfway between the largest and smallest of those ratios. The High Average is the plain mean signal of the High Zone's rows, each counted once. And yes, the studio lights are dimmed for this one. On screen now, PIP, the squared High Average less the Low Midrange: 119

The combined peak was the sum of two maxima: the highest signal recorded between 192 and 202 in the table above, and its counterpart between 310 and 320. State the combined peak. 22.6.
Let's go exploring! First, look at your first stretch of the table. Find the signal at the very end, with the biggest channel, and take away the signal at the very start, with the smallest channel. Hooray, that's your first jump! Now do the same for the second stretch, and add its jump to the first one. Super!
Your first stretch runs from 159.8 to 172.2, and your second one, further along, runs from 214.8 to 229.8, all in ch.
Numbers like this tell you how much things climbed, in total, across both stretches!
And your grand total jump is -1.6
